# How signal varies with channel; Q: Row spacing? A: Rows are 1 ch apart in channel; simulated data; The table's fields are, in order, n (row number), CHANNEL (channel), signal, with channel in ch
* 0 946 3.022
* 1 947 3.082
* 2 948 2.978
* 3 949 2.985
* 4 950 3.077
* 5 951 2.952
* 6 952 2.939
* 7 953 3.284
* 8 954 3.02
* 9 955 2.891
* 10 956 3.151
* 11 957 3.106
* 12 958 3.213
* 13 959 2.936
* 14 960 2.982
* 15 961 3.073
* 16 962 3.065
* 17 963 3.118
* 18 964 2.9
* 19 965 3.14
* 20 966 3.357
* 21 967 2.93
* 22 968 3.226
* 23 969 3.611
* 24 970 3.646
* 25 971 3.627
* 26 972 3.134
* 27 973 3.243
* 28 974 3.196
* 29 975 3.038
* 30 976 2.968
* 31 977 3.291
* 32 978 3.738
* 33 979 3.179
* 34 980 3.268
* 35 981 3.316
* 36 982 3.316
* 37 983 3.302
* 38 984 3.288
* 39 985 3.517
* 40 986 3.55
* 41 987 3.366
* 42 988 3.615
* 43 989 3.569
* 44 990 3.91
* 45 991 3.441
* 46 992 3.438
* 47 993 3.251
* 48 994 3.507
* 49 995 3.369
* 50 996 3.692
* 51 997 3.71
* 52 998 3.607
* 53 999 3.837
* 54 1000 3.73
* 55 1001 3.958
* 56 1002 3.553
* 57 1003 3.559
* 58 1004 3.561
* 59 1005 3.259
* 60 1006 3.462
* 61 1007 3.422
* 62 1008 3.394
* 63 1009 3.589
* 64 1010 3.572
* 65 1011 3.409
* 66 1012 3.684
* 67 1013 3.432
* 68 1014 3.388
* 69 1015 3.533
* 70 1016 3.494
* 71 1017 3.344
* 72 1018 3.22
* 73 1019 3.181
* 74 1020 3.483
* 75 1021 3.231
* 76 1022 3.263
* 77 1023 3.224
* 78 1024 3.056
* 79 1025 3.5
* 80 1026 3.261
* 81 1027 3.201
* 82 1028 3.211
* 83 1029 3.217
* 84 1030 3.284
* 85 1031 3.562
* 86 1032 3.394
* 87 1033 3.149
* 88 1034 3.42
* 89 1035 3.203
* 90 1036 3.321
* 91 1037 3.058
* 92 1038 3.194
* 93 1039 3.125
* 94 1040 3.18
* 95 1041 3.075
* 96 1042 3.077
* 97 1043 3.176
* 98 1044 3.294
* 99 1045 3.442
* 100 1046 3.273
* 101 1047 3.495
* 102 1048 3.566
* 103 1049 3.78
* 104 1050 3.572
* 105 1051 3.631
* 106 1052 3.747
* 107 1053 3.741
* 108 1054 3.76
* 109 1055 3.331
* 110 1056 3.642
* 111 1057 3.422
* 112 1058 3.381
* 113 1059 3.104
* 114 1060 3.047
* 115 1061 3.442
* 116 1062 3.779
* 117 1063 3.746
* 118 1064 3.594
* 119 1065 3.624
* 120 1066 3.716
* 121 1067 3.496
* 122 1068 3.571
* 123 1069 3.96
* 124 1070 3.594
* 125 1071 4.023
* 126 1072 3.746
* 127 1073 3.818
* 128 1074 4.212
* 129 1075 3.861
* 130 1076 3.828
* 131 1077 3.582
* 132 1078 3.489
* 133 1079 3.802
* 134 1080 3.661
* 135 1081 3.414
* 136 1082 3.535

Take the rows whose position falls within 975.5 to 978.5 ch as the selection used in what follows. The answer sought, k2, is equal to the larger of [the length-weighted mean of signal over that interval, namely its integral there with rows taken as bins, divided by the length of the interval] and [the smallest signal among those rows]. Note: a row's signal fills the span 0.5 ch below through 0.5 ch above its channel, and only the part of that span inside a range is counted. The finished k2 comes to 3.33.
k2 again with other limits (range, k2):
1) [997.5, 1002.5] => 3.74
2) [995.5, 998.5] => 3.67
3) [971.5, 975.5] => 3.15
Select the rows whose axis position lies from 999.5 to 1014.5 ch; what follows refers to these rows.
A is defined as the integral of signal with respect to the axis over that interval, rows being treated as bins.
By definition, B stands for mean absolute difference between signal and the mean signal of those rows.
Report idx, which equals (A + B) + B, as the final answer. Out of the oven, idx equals 53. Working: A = 53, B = 0.13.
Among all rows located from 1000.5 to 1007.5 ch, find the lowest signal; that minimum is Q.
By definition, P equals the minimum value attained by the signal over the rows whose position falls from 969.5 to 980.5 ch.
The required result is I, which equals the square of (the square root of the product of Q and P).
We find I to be 9.7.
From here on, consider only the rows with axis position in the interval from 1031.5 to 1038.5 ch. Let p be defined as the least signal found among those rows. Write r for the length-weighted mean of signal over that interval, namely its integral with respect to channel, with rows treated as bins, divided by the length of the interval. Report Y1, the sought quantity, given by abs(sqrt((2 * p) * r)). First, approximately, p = 3.058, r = 3.2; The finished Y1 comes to 4.5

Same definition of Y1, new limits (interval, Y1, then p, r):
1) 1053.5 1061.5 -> 4.5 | 3.047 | 3.4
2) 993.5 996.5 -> 4.9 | 3.369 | 3.5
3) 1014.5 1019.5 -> 4.6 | 3.181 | 3.4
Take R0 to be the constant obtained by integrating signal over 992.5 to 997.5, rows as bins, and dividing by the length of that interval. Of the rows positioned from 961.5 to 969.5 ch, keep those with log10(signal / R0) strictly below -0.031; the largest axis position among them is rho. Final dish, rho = 968 ch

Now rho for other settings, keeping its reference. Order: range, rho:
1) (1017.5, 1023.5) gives 1023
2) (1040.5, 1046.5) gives 1043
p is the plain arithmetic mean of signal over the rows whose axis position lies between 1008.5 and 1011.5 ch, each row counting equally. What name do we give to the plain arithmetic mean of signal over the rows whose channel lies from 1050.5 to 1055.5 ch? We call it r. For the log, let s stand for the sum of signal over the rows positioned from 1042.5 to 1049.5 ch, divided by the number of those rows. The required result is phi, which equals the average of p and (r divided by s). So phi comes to 2.29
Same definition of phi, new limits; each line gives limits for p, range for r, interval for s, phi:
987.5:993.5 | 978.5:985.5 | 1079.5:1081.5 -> 2.24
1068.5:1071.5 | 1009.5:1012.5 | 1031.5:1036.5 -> 2.47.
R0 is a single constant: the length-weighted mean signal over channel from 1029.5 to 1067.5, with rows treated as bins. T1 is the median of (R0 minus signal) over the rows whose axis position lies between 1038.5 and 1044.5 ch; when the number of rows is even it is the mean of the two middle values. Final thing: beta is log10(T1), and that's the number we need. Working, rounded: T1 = 0.27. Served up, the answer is -0.6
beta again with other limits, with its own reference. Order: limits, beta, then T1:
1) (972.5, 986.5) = -0.9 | 0.13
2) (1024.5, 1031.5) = -0.8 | 0.16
